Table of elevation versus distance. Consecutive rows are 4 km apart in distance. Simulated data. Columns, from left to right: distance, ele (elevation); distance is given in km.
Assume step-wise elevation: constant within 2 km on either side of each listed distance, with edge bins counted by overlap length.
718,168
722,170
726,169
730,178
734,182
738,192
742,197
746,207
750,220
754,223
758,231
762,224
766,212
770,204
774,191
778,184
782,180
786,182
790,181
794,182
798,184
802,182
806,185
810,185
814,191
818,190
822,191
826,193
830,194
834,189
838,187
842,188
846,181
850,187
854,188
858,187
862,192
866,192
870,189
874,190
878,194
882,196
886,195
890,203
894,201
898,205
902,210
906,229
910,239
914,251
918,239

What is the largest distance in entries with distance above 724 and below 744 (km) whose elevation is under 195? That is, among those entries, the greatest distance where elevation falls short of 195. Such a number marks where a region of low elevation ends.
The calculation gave 738 km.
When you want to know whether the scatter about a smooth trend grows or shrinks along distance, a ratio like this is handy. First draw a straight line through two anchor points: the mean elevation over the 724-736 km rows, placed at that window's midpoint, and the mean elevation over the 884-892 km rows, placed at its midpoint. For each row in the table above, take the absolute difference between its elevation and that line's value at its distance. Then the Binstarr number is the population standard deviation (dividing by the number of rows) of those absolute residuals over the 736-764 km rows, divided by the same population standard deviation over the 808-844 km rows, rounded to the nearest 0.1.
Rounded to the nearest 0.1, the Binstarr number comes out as 10.9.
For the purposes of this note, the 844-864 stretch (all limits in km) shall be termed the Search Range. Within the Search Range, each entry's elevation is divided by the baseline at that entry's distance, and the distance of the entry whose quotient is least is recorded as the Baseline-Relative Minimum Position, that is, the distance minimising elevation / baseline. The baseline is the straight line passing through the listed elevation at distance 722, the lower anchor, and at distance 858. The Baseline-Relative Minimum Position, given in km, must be 846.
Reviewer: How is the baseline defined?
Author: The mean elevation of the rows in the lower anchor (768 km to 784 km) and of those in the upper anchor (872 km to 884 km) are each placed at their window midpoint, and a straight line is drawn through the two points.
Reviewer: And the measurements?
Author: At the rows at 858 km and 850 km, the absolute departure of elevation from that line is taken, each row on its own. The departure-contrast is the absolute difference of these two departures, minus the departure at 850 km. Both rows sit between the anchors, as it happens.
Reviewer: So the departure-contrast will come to -5.1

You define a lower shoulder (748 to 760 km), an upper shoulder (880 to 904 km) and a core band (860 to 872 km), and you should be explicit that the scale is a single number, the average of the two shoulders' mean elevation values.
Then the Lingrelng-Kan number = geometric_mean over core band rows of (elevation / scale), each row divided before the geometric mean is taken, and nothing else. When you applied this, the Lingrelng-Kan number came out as 0.896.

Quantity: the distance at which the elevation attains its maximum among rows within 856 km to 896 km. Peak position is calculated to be 890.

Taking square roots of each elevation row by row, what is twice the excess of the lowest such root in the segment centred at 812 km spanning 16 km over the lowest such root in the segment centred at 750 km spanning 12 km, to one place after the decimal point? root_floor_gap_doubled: -1.6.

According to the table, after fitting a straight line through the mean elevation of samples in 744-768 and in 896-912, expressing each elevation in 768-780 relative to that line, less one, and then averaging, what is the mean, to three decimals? -0.121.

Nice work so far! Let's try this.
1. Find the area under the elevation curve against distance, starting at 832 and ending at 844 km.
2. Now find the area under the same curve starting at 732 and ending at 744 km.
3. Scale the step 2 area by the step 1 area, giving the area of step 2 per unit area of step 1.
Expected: 1.0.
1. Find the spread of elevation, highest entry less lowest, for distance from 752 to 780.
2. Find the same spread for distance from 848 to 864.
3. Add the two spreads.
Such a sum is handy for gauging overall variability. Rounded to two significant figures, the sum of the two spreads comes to 52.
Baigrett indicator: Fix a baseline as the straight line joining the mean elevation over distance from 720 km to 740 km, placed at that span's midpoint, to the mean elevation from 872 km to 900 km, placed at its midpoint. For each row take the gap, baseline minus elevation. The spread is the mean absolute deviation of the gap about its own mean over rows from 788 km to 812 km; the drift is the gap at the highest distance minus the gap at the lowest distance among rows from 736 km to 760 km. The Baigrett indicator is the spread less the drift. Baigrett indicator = 37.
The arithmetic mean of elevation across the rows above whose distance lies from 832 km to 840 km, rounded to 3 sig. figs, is 188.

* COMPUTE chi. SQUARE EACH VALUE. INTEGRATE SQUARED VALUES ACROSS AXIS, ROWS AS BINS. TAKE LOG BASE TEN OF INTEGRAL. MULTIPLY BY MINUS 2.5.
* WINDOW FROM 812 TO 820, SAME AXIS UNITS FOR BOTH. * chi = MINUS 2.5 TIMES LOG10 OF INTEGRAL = -13.66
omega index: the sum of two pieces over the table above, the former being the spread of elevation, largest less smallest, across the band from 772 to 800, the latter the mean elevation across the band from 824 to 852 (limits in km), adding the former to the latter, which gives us 199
